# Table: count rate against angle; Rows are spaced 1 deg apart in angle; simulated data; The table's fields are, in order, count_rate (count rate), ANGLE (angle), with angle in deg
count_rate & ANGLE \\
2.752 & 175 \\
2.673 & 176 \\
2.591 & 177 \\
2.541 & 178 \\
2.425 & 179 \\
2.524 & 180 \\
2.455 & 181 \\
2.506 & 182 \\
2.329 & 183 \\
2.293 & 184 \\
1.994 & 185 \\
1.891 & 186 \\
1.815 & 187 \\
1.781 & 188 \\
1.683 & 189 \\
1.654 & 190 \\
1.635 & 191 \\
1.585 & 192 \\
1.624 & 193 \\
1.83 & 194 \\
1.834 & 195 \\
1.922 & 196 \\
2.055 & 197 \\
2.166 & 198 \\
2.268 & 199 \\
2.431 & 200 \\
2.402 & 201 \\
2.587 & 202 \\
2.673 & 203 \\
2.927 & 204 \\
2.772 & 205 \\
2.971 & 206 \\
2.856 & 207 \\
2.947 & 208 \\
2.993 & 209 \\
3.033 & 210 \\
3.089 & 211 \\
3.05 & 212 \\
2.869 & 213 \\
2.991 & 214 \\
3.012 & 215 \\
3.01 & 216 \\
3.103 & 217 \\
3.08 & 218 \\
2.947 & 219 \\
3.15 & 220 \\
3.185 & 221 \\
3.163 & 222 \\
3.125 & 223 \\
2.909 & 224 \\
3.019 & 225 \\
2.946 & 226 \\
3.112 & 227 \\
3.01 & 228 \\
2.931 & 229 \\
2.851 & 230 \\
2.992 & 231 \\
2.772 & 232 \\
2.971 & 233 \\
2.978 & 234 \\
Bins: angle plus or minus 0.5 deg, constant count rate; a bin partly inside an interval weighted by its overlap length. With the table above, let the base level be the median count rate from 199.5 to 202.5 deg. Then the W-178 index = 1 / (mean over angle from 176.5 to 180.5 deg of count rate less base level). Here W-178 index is 11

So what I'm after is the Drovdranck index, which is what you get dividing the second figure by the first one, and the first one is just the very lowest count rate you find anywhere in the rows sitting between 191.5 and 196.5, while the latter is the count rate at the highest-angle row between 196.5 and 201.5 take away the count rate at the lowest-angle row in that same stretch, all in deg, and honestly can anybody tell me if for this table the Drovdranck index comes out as 0.22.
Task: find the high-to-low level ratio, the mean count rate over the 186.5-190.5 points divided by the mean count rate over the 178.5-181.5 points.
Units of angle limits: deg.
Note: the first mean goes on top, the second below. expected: 0.70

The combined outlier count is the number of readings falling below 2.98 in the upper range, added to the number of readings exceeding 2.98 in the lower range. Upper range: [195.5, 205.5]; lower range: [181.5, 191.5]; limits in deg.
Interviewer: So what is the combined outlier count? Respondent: 10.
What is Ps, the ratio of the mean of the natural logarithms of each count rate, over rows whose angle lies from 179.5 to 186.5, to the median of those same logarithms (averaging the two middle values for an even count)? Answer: 0.97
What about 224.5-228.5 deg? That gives 1.00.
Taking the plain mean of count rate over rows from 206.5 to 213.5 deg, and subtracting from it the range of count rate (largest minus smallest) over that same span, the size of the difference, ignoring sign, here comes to 2.7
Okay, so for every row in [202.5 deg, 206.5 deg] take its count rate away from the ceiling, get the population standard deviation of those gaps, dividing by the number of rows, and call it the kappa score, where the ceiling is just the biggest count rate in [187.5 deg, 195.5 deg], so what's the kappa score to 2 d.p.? 0.12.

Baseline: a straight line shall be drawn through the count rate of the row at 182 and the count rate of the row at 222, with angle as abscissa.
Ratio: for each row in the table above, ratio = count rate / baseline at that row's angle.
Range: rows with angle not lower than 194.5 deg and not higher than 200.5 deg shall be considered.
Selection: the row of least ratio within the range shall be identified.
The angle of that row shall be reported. 195 deg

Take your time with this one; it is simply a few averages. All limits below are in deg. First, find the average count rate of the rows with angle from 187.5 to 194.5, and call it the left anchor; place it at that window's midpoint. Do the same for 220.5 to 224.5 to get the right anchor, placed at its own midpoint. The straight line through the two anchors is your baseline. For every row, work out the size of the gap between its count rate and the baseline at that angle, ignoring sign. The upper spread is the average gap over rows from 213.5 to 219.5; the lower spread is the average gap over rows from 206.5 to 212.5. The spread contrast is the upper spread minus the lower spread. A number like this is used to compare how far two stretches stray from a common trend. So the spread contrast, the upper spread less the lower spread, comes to -0.28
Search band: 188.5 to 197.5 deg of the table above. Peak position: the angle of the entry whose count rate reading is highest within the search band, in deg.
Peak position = 197 deg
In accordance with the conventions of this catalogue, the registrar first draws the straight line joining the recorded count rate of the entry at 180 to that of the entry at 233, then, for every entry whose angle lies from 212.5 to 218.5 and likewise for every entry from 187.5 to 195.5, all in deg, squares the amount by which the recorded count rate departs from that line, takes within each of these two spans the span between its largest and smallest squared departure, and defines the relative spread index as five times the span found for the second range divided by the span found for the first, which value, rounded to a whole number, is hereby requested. 32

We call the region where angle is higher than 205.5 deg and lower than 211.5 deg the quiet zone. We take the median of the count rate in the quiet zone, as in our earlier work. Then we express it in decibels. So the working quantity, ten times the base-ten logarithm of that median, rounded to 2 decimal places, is 4.75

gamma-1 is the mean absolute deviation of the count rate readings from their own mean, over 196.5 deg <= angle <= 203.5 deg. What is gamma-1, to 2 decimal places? 0.18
